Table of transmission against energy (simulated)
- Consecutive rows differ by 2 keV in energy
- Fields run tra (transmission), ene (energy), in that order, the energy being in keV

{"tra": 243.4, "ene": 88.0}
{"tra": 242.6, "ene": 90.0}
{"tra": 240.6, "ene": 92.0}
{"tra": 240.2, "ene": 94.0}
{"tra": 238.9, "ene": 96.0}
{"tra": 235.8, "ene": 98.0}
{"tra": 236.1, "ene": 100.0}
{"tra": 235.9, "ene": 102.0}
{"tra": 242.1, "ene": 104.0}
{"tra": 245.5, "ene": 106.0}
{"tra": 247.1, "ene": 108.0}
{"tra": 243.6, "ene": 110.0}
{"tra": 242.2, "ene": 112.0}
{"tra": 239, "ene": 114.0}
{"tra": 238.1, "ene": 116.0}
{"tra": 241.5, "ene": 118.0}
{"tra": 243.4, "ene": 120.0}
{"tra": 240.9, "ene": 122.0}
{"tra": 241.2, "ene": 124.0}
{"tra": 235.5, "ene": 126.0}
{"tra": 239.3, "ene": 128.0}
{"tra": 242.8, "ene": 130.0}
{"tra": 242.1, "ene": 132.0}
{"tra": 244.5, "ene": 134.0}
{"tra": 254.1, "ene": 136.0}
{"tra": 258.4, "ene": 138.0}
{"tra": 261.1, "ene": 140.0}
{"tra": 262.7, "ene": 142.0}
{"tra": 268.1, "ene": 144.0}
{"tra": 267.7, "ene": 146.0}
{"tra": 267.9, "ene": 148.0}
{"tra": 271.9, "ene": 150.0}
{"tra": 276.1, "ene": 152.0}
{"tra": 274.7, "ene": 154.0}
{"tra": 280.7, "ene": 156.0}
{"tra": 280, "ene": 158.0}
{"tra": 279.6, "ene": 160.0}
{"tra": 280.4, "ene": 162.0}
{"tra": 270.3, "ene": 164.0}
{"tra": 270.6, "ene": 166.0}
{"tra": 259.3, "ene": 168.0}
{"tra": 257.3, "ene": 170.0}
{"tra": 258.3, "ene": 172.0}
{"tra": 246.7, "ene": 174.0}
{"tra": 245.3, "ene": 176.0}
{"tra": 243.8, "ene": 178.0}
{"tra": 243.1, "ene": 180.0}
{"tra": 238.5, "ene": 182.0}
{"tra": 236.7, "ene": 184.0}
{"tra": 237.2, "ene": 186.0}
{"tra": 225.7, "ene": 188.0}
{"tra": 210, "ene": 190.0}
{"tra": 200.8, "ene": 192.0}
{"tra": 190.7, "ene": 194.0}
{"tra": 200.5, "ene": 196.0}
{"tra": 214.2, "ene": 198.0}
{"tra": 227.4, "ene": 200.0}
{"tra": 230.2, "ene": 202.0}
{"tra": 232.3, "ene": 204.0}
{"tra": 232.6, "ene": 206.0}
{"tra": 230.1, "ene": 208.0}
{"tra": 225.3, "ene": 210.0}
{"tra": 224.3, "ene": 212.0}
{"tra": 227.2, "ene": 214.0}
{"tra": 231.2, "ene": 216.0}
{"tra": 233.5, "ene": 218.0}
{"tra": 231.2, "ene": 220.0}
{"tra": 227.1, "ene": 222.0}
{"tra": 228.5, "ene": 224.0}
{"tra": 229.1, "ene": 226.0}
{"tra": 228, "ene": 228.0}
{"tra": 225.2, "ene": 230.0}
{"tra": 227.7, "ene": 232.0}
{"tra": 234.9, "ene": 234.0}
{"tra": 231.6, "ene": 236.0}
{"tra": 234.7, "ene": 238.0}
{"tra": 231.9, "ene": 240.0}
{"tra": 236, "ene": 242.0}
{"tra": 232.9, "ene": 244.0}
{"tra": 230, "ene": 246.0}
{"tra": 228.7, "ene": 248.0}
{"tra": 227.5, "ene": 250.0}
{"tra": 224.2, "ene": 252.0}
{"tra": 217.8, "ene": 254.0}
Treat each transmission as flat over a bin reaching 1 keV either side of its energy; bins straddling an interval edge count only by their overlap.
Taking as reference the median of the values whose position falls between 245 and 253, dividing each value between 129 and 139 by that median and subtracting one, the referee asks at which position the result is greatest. 138.0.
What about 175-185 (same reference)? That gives 176.0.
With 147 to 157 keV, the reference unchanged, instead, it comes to 156.0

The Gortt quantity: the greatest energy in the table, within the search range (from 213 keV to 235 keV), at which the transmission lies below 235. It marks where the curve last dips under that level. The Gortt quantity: 234.0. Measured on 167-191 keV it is 190.0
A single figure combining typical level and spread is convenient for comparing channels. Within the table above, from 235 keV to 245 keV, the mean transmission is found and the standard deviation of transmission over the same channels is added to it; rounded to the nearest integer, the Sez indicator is 235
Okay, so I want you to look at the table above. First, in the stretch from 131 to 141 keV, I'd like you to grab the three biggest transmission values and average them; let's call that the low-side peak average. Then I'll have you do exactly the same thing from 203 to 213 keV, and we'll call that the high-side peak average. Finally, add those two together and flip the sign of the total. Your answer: -490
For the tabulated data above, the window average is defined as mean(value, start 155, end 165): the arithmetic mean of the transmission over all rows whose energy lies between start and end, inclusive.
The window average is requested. 278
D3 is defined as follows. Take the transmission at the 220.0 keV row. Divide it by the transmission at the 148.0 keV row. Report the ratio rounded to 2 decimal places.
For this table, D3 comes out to 0.86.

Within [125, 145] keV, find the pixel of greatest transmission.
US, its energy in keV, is 144.0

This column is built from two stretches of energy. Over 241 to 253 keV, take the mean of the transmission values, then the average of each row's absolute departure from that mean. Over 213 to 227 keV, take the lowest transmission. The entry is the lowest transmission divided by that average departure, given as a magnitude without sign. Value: 74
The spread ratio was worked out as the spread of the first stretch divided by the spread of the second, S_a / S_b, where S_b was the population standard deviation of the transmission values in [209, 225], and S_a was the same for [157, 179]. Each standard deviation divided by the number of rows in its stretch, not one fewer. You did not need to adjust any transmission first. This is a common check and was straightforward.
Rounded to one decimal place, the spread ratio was 4.5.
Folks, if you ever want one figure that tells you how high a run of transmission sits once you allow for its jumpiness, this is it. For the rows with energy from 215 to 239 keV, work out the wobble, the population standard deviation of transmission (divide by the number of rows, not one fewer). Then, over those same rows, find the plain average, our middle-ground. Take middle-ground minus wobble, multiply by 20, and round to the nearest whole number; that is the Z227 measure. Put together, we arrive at 4545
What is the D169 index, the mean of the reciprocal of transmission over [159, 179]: 0.0038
